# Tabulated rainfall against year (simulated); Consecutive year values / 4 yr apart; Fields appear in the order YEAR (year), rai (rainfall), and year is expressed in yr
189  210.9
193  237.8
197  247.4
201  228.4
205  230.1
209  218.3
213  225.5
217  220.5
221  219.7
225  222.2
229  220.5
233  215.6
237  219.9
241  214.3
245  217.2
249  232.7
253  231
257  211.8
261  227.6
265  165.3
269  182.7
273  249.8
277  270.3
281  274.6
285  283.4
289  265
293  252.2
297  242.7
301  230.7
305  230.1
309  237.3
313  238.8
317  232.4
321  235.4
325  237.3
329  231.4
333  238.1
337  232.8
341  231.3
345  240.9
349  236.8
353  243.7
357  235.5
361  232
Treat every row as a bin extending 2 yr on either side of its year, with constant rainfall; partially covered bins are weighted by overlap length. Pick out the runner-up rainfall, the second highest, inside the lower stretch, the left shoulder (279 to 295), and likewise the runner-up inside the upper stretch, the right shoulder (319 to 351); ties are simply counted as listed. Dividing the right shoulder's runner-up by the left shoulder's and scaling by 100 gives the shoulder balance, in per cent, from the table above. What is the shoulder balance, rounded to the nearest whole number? 87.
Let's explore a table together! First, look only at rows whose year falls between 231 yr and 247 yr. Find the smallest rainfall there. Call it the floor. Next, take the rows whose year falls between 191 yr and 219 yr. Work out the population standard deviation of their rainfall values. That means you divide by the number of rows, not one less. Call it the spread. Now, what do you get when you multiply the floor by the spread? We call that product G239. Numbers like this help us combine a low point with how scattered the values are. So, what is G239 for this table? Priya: 2005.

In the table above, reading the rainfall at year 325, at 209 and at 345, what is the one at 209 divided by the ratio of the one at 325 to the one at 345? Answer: 222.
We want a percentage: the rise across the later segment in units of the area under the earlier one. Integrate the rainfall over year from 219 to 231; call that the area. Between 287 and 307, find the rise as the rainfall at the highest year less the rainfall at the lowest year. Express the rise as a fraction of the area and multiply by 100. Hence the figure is -1.3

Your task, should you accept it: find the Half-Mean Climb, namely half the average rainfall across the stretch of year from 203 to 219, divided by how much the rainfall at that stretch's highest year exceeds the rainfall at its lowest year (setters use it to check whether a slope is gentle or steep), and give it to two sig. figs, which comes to -12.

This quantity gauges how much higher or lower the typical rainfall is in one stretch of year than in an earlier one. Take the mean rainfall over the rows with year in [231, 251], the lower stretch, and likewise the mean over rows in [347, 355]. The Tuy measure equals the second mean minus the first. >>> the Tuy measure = 20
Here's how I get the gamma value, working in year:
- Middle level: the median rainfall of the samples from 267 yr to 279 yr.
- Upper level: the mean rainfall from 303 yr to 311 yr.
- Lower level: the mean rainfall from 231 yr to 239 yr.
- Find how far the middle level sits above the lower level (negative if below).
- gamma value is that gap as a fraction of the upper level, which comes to 0.14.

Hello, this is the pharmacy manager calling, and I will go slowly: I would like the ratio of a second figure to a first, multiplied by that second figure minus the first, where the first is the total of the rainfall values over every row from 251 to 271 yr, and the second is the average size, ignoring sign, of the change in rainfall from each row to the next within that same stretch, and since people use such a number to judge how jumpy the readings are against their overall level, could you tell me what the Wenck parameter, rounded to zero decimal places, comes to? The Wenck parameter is -28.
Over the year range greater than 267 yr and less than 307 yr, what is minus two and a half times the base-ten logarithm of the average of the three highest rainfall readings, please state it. -6.10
